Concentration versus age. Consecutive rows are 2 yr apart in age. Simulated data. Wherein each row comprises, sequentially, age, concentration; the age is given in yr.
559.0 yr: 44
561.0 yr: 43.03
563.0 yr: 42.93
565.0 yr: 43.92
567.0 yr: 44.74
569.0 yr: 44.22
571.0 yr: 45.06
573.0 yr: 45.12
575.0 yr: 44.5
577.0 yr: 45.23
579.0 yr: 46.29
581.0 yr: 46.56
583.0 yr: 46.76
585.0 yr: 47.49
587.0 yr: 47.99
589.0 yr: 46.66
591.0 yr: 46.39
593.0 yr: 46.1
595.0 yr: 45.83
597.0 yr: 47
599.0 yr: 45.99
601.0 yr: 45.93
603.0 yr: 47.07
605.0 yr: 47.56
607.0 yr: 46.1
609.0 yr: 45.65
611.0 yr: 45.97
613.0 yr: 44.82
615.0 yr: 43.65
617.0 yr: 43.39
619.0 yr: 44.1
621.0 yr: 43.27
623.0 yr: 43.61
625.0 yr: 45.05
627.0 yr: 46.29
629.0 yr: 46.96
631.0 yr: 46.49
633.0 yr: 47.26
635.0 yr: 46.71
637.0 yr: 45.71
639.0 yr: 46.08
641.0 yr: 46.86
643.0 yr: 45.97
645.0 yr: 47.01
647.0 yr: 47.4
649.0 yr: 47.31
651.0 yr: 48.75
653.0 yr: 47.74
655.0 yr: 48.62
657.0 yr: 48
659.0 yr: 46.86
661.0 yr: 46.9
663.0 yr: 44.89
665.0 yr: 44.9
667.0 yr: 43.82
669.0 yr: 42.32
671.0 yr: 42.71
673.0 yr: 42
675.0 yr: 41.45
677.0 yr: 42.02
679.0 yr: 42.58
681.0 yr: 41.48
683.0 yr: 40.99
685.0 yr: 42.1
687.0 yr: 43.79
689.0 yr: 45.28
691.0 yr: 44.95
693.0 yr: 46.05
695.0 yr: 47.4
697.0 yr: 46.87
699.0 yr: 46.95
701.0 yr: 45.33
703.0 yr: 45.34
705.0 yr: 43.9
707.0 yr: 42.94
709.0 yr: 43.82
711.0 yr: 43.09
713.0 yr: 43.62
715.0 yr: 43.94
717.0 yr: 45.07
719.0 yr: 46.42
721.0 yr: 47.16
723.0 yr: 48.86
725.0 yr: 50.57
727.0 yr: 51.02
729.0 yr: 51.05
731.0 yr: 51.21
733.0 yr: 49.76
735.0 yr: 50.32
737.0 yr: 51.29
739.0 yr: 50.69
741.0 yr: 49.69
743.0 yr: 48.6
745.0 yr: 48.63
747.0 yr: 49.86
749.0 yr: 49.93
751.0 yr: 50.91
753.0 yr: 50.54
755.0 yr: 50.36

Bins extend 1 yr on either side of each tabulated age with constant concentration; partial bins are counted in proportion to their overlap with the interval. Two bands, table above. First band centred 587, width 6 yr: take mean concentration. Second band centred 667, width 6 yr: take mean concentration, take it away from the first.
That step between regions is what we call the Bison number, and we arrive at 4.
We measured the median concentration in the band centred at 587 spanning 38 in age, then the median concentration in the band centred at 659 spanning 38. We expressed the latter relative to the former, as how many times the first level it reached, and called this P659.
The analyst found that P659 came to 1.01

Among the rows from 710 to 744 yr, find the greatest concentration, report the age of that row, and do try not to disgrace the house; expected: 737.0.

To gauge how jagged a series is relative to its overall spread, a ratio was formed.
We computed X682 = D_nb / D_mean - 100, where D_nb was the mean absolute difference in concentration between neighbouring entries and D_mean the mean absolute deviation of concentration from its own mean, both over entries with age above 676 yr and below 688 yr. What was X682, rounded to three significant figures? -98.6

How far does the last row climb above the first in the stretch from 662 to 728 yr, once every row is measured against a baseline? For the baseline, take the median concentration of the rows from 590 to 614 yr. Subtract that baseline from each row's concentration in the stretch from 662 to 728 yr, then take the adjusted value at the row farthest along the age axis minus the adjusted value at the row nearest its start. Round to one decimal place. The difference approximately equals 6.1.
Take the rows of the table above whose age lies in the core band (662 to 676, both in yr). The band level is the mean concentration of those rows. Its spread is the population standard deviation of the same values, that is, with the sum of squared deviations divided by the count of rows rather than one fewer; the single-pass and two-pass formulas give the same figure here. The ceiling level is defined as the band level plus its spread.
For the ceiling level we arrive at 44.4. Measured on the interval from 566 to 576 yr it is 45.1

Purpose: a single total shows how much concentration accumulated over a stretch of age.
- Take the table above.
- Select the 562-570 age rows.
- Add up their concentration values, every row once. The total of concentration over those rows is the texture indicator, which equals 176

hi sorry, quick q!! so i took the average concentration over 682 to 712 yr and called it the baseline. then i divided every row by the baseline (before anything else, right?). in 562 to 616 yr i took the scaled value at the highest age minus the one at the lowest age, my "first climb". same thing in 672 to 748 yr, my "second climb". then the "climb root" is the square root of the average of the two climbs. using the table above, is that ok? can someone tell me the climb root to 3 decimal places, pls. 0.310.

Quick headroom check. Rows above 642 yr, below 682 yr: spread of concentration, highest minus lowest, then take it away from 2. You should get -5.3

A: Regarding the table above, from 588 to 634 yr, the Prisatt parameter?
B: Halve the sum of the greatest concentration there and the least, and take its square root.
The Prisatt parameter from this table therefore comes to 6.74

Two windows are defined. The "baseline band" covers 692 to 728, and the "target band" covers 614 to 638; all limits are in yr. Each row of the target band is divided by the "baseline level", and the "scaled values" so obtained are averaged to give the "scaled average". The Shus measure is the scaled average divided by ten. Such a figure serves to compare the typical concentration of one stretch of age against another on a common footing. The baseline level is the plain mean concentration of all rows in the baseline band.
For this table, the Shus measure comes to 0.098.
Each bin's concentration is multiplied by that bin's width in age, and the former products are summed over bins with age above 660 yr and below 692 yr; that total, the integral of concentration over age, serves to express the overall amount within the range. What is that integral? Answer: 1384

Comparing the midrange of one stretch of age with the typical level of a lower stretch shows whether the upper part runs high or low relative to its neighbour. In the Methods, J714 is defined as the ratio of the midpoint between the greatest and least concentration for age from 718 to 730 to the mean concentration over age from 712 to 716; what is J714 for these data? 1.11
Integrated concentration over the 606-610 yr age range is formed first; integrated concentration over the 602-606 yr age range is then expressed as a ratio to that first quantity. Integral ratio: 1.03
